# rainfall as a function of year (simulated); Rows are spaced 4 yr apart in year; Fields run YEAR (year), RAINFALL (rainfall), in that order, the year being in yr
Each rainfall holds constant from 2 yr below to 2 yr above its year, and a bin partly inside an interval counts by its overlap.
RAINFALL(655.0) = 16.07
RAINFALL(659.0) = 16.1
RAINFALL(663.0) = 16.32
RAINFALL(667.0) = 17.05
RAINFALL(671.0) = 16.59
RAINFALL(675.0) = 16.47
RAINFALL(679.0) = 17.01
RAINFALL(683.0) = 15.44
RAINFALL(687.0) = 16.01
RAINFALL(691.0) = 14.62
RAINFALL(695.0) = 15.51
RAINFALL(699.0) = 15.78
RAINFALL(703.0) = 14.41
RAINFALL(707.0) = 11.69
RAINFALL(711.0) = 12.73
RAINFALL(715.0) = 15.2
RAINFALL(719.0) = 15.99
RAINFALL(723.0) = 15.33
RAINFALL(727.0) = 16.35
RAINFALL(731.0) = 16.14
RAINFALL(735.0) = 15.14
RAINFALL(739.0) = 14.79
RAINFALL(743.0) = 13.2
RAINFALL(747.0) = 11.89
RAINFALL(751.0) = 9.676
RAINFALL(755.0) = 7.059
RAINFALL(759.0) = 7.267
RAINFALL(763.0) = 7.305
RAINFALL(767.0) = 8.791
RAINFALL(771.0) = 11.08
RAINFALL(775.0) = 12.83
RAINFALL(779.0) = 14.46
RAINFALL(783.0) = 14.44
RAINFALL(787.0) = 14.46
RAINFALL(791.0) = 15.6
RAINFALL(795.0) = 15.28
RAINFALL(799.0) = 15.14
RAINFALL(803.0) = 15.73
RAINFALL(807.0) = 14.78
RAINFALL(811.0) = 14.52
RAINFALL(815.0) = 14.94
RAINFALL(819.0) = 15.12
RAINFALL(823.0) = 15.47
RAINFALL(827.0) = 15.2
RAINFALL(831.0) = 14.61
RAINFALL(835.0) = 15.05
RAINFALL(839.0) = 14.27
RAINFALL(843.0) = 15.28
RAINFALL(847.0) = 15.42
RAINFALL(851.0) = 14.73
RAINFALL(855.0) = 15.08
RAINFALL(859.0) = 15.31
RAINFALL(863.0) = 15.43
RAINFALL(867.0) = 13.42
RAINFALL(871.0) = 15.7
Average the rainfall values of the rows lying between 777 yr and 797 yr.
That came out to 14.8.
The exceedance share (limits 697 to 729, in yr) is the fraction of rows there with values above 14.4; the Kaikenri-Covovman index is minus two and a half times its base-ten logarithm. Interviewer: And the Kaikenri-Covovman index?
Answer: 0.3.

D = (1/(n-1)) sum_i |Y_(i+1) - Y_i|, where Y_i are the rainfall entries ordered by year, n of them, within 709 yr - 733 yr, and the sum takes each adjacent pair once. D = 1.03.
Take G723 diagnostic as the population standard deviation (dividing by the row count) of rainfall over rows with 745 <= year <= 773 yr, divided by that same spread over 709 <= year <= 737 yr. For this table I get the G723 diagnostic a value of 1.6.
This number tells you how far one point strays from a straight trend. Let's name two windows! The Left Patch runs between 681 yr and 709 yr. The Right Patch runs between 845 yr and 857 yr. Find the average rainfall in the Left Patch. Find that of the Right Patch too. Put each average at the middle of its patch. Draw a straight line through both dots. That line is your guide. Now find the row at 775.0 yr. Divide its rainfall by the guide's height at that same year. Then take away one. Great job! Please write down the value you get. -0.14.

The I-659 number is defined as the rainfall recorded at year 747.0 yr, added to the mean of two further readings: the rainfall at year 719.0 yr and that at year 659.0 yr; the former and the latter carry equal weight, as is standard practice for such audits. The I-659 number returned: 27.9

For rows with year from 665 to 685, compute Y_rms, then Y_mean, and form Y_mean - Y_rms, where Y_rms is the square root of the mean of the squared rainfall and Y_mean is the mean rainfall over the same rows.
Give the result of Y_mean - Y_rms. -0.010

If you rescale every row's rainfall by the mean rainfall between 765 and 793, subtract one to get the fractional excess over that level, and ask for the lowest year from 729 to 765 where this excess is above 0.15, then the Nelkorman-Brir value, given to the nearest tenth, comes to 731.0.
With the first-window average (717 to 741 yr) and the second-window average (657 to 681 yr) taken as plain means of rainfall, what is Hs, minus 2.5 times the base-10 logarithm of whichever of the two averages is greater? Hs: -3.05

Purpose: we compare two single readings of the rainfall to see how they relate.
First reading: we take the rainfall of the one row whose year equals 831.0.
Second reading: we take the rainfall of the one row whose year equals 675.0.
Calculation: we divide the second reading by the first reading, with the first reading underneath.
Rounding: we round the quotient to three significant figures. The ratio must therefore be 1.13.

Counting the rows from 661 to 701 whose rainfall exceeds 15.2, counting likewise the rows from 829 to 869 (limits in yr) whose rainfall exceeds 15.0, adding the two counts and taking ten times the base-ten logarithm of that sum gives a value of 11.8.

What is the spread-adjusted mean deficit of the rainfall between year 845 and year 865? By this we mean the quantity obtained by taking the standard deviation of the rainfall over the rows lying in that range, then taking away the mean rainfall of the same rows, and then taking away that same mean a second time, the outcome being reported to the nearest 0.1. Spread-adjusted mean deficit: -30.1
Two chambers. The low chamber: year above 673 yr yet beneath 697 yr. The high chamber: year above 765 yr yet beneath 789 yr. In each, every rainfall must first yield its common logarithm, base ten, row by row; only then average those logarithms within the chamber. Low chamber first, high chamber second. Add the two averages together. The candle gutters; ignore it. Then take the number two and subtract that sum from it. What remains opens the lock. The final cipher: -0.295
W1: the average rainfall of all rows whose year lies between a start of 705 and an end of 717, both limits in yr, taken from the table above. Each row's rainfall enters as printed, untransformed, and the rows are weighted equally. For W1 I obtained 13.2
